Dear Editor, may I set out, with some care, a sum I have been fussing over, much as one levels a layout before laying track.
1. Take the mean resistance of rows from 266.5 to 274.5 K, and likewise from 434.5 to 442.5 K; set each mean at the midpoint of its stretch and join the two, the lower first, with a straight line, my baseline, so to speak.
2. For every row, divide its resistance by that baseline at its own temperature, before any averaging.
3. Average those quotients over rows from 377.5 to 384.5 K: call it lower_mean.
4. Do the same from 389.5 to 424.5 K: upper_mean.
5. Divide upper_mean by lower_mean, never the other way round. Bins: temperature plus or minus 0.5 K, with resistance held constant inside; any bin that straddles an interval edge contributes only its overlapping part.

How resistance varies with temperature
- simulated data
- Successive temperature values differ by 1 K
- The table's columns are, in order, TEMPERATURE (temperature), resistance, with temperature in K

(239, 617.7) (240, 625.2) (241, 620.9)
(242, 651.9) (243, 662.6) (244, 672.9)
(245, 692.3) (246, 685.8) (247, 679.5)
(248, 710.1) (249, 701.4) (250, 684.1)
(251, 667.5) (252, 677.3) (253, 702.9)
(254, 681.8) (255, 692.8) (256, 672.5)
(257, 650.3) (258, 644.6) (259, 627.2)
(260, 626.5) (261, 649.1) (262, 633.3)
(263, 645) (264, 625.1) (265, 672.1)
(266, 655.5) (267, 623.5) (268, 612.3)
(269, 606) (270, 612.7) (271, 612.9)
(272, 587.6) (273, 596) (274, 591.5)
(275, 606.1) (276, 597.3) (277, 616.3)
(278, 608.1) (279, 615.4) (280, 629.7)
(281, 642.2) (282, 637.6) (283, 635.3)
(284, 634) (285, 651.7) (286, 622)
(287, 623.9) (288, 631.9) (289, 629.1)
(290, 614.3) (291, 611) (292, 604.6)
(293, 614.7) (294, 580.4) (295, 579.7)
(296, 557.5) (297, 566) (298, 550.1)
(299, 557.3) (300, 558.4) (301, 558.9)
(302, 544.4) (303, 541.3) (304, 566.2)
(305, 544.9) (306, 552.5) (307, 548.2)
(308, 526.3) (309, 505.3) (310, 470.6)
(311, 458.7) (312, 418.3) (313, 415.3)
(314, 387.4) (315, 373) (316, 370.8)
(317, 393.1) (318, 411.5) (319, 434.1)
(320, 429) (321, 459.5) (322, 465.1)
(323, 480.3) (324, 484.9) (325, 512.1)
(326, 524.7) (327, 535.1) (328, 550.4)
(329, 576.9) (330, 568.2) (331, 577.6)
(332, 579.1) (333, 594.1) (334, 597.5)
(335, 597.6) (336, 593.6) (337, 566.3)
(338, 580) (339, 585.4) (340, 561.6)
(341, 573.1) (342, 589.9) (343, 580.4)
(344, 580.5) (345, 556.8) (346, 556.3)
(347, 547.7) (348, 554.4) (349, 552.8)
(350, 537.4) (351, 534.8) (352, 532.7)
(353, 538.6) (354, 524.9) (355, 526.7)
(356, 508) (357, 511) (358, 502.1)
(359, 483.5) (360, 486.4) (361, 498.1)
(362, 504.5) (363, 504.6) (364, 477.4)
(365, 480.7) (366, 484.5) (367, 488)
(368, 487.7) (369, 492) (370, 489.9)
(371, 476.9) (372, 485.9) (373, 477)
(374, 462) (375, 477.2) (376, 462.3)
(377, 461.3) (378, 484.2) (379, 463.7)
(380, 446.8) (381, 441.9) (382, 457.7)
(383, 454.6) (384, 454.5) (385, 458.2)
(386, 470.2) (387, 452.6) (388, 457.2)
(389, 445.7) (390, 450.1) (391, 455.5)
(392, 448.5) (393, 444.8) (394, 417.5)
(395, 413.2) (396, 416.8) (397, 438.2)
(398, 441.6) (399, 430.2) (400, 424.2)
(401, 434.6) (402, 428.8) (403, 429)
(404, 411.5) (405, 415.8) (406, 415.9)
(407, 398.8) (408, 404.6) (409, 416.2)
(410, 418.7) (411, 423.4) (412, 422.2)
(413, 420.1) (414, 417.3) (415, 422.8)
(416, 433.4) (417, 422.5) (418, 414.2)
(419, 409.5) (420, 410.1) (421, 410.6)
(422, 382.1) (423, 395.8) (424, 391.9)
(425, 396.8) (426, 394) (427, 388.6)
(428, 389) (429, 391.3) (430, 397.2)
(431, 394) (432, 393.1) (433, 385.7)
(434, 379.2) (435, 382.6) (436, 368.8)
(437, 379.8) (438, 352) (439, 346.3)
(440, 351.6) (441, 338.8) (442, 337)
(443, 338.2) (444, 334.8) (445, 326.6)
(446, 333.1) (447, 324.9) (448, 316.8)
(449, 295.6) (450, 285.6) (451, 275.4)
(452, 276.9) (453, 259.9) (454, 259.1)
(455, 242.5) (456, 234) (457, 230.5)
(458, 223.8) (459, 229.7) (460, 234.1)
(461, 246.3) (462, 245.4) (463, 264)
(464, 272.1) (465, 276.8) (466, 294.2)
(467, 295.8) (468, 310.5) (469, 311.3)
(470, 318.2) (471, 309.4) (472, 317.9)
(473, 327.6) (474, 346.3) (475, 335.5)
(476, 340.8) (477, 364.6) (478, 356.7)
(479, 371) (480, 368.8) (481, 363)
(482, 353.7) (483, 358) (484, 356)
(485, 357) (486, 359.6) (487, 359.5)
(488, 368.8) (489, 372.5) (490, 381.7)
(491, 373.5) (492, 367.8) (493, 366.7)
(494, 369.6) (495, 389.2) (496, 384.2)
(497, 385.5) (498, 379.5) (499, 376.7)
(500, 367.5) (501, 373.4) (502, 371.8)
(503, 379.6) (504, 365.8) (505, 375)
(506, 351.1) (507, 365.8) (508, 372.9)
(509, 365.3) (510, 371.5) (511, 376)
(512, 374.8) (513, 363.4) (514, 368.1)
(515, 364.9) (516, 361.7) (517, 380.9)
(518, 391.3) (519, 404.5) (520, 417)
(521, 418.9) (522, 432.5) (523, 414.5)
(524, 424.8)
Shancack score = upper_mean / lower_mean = 1.01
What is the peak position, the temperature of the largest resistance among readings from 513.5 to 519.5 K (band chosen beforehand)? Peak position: 519 K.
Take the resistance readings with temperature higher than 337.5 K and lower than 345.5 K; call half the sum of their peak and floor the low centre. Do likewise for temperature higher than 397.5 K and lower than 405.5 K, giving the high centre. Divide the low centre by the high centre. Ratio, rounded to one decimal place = 1.3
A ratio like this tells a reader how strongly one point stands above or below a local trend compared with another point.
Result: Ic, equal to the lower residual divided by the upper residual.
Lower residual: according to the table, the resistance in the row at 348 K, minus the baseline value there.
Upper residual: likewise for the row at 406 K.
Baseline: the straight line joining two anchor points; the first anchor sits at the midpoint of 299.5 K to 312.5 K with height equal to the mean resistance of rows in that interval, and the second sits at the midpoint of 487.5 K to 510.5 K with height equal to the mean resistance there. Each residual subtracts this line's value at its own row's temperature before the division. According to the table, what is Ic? -2.2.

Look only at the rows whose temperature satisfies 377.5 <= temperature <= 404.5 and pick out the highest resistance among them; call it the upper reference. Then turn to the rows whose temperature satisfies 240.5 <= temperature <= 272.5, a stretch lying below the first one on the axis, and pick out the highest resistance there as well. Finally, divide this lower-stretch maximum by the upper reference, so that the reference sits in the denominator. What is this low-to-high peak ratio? 1.47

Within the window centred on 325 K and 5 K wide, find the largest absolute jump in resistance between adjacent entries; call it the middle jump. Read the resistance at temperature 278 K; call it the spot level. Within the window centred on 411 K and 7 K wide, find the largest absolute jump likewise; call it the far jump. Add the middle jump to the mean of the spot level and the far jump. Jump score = 337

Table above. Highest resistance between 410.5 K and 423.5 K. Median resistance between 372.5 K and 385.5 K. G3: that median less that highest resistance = 28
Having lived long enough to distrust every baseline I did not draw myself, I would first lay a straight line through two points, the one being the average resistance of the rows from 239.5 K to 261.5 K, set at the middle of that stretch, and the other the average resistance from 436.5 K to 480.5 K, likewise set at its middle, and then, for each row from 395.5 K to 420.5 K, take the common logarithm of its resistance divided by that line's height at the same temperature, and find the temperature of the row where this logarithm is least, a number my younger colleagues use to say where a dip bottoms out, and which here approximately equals 396 K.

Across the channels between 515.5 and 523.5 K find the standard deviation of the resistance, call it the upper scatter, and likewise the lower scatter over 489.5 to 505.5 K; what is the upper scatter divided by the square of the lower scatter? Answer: 0.44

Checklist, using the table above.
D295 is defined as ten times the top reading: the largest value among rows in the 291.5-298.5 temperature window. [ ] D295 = 6147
